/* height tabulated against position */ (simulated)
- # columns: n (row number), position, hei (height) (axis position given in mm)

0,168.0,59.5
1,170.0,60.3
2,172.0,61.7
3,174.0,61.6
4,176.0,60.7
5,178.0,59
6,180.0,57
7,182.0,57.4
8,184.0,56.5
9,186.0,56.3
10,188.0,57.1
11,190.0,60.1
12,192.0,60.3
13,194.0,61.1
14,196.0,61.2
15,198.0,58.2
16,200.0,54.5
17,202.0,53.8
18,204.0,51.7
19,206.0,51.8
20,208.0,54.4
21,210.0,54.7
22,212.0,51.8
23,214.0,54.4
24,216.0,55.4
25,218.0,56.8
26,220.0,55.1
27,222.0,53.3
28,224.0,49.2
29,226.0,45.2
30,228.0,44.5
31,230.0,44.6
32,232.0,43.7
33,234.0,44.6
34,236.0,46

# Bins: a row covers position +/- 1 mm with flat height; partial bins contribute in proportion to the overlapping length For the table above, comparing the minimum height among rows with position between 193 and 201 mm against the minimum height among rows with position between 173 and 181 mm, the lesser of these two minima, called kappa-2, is 54.5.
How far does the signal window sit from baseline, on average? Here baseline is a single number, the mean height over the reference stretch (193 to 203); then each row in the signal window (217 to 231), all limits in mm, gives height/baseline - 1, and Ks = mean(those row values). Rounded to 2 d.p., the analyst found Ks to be -0.14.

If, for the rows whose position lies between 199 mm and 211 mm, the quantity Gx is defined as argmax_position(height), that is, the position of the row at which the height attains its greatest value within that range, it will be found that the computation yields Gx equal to 210.0 mm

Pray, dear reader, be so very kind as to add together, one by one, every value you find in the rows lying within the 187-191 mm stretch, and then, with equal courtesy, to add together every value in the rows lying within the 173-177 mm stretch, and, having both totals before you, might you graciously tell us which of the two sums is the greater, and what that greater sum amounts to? 122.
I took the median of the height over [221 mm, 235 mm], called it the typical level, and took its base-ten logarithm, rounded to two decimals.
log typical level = 1.65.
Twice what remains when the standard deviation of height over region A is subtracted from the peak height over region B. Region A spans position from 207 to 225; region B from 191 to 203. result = 118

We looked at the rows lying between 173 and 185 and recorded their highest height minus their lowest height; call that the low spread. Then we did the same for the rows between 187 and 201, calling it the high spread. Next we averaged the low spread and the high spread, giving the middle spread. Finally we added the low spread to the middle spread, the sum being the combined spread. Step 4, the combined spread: 11.0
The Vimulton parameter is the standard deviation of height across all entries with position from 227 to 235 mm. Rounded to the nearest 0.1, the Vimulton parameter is 0.4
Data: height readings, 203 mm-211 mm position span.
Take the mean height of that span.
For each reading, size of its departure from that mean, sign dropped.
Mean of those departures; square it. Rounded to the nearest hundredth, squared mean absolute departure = 1.96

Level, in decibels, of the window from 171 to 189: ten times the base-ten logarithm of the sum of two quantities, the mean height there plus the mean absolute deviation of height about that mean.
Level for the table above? 17.8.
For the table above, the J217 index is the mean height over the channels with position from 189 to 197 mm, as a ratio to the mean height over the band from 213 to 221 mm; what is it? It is 1.09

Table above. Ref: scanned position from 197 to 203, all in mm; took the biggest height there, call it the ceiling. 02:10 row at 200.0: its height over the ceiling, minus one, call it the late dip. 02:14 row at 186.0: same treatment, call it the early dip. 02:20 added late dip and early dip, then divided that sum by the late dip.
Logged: 1.5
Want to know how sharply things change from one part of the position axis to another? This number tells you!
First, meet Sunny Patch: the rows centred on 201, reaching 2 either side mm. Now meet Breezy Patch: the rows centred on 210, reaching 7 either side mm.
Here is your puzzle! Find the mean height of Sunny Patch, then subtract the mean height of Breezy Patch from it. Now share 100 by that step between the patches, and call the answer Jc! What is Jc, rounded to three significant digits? 144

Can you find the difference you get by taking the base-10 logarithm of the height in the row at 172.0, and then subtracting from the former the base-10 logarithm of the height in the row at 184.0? 0.038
